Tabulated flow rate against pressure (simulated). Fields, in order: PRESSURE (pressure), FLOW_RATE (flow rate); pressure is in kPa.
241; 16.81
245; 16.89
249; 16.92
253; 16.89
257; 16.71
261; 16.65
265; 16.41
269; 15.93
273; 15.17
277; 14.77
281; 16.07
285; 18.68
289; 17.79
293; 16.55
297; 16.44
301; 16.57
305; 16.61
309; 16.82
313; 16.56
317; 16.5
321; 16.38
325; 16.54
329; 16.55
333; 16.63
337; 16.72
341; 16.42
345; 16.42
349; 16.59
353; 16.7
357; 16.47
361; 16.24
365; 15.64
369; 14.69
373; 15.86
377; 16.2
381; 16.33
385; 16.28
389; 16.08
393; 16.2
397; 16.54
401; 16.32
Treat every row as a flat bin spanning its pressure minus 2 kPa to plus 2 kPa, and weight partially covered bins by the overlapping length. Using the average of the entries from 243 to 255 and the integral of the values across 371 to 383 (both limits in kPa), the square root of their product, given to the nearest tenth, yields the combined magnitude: 57.2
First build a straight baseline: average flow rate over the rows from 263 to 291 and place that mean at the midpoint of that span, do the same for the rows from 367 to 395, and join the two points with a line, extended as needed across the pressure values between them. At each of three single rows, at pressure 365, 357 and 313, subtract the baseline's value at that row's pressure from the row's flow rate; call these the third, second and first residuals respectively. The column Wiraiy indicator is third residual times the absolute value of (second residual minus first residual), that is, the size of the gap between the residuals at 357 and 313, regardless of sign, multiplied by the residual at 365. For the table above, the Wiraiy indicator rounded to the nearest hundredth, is -0.04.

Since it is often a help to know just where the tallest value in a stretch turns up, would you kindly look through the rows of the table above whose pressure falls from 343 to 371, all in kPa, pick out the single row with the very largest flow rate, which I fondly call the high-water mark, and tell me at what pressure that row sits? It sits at 353 kPa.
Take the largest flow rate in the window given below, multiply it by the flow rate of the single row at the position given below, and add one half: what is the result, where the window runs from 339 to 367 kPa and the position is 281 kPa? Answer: 269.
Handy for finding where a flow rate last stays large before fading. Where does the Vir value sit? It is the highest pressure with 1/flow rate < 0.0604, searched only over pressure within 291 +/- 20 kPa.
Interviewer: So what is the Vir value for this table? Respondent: 309 kPa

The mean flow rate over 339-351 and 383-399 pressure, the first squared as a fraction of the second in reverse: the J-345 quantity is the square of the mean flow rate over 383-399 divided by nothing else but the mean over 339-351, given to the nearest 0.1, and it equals 16.1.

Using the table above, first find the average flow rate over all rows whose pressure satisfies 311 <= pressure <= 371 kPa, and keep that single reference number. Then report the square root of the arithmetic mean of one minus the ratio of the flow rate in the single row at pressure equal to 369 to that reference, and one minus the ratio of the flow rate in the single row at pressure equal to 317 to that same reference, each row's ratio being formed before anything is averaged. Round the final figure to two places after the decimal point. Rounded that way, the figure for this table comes 0.21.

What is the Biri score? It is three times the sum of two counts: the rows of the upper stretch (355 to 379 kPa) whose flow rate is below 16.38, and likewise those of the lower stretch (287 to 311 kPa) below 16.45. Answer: 18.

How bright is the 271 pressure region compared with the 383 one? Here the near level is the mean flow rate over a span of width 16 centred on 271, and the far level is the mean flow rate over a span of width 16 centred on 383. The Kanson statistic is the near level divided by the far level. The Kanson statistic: 0.960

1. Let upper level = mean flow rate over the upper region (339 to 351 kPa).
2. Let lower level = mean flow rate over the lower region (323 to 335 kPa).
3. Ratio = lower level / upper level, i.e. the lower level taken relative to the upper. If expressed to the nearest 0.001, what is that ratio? 1.006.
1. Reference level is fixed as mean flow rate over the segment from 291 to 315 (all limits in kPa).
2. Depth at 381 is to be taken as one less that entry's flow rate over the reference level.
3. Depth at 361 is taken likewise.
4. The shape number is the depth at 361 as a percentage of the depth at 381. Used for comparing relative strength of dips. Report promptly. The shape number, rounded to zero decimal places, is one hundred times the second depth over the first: 134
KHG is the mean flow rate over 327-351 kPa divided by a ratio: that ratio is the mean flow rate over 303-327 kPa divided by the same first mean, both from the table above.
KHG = 16.5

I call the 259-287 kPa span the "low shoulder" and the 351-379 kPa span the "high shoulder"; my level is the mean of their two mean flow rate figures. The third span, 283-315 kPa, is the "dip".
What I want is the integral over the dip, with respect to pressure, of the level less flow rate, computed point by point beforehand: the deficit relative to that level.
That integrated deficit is -29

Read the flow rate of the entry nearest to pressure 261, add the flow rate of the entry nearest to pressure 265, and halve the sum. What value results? 16.5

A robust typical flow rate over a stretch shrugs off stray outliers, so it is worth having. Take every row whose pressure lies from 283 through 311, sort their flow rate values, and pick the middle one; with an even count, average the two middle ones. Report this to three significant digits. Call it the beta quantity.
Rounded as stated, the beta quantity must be 16.6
